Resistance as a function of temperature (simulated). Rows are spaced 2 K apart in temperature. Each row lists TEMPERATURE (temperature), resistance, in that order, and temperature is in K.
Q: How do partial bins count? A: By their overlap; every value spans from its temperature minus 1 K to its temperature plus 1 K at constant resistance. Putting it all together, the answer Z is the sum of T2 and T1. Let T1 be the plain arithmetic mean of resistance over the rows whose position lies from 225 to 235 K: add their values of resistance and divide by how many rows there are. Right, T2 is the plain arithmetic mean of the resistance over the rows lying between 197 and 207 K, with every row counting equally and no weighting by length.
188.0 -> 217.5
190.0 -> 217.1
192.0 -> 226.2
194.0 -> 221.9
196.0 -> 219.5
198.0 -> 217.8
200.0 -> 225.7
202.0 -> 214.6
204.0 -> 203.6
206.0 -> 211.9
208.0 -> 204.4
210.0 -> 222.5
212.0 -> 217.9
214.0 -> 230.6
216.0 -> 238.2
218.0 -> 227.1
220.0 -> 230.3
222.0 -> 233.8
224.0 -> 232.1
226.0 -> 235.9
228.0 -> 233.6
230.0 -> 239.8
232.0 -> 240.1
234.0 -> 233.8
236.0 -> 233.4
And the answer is 451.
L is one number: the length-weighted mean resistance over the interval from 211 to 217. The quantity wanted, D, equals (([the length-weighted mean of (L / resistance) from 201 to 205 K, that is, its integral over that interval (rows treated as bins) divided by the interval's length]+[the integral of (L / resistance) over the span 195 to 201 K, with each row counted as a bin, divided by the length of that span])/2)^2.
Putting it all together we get 1.14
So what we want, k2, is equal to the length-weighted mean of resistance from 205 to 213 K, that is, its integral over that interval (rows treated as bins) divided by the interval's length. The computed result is 214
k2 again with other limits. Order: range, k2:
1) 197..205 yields 215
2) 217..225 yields 231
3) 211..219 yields 228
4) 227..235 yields 237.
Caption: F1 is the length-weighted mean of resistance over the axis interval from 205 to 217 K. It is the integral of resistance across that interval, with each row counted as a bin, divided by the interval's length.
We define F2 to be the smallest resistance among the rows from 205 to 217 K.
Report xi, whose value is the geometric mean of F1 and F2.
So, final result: 212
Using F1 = 221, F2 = 204.4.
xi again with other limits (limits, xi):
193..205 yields 210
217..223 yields 229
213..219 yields 230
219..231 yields 232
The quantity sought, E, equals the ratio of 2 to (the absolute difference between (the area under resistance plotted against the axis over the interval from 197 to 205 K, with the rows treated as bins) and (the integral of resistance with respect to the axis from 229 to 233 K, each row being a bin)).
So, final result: 0.0026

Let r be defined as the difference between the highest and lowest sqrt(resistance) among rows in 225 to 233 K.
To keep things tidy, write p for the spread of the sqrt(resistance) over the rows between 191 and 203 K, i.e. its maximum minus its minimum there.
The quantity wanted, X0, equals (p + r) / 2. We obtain 0.30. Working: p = 0.39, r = 0.2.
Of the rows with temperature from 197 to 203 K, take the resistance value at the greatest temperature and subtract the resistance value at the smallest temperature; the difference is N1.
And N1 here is -3.2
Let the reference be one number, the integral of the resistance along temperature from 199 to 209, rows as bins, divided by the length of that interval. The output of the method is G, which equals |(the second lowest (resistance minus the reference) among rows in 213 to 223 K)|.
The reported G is 18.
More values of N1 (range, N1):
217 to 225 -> 5.0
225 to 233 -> 4.2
